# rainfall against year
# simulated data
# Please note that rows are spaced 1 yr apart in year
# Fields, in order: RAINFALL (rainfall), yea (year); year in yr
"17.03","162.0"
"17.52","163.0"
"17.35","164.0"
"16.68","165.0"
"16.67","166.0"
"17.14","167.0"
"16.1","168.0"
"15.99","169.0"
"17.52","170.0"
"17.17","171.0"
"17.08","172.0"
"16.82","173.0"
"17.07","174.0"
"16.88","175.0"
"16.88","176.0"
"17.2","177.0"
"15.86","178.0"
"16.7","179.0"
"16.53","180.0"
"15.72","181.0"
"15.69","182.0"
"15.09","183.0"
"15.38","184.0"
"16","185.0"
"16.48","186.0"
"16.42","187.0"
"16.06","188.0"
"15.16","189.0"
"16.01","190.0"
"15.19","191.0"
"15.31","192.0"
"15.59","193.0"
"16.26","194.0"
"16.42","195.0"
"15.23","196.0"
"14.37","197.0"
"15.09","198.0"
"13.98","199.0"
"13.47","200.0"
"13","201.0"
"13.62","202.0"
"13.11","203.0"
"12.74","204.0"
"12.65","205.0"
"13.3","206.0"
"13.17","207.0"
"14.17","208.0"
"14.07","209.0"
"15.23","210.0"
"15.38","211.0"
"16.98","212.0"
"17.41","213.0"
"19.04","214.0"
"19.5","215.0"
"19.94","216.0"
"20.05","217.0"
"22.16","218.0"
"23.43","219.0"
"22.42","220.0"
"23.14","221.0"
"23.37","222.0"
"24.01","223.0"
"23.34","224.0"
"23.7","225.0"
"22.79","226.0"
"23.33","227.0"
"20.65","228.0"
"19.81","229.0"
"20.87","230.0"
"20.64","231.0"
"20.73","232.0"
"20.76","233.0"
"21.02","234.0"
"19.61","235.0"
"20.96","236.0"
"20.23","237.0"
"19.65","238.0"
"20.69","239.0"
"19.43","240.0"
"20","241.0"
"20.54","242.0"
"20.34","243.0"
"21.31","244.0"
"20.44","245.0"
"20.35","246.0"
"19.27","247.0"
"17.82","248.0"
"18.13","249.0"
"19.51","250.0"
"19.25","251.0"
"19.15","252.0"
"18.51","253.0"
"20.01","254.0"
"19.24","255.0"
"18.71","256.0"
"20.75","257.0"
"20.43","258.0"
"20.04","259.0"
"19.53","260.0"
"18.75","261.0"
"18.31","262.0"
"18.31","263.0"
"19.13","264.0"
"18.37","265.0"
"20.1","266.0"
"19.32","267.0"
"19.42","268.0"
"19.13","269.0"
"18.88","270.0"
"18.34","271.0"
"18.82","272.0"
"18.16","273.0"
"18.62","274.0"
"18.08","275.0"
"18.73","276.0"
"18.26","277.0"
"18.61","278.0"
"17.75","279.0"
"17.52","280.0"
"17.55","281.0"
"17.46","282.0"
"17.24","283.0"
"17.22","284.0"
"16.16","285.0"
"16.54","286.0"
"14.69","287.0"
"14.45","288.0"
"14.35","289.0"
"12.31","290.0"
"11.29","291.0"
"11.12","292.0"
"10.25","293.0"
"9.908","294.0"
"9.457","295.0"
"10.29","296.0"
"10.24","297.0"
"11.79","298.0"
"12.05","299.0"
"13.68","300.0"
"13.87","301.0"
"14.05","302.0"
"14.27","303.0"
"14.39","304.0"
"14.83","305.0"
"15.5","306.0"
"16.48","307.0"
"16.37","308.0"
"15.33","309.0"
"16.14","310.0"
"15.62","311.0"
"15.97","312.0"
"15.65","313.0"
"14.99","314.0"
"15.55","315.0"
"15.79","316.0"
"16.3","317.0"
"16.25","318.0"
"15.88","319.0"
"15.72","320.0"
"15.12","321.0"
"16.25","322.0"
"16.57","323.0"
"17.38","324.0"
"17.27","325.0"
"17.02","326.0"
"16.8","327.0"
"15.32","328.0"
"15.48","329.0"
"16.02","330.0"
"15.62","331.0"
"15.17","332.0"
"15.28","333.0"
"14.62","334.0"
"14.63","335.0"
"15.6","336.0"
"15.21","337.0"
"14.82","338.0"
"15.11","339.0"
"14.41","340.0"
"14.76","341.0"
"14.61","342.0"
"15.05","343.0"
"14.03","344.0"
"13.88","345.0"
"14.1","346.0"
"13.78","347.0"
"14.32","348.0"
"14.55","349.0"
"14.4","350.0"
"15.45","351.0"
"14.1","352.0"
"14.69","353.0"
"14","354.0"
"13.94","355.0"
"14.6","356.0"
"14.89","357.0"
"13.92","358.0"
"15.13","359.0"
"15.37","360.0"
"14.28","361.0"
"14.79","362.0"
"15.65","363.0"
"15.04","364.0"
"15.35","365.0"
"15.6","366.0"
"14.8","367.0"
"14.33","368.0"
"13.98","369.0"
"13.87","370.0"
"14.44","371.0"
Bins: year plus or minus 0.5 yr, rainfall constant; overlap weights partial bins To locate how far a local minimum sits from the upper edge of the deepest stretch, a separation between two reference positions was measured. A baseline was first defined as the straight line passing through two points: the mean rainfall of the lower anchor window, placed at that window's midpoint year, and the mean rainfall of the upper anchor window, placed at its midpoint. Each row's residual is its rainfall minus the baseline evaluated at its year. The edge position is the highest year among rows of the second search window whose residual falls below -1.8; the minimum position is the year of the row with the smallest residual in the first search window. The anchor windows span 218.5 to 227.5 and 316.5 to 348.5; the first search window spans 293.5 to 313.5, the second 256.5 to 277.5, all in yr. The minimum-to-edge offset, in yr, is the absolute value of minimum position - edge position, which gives 30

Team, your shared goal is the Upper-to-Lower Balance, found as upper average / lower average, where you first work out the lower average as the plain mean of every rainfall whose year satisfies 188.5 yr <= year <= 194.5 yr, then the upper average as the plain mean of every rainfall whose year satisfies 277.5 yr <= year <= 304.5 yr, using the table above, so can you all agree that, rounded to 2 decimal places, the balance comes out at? 0.90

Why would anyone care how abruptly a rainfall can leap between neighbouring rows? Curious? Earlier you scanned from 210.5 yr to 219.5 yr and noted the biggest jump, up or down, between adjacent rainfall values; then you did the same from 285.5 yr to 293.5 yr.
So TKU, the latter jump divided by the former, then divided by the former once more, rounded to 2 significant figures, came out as 0.46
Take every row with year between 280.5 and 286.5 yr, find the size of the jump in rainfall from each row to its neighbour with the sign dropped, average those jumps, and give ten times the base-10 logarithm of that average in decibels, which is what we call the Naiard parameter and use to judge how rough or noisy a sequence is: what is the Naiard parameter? -4.5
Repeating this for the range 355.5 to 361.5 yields -1.2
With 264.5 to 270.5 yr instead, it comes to -2.0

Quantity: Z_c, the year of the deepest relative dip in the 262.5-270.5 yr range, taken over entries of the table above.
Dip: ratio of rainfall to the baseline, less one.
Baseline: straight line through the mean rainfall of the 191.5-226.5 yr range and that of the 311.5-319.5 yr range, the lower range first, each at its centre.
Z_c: 263.0 yr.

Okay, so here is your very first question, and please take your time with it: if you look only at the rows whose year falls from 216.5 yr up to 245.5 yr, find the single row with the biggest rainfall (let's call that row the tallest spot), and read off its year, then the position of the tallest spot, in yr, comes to 223.0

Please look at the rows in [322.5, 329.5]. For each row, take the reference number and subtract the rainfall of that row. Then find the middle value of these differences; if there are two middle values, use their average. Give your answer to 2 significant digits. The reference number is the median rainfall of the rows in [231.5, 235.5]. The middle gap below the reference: 3.9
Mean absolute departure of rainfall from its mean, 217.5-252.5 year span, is 1.30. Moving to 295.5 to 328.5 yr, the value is 1.32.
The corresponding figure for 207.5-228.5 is 2.87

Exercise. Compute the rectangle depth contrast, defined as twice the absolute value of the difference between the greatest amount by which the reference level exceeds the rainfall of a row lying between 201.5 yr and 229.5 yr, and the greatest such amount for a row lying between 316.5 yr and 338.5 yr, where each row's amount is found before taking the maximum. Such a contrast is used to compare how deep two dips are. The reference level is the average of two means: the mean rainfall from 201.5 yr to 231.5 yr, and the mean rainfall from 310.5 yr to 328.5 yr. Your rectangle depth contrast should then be 4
